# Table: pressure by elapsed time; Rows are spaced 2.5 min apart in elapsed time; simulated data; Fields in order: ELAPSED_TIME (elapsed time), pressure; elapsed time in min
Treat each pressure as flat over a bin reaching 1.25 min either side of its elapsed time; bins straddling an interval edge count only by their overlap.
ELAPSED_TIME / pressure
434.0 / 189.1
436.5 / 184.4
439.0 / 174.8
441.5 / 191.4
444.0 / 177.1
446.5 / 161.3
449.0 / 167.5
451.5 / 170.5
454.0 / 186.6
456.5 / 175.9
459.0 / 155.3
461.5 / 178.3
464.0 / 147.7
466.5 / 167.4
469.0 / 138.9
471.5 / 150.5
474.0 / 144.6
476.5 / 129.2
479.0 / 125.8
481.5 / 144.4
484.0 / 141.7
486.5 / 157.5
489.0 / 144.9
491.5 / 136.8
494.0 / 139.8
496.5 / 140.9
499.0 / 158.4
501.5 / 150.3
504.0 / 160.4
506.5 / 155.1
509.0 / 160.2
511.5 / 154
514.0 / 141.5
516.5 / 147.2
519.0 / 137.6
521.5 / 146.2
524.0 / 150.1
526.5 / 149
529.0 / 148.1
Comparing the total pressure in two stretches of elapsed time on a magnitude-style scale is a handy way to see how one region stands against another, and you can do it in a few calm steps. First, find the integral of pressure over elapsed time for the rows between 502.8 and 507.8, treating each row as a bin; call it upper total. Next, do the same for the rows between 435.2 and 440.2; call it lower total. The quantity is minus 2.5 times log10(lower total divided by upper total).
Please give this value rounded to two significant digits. -0.14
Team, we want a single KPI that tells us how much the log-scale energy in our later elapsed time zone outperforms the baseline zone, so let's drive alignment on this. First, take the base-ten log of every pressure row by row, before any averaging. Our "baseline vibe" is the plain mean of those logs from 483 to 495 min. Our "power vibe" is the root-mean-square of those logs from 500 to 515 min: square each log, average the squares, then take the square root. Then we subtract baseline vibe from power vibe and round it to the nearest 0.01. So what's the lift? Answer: 0.03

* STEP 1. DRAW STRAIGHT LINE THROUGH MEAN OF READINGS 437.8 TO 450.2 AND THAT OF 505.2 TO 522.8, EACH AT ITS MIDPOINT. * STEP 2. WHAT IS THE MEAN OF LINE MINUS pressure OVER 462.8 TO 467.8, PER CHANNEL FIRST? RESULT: 9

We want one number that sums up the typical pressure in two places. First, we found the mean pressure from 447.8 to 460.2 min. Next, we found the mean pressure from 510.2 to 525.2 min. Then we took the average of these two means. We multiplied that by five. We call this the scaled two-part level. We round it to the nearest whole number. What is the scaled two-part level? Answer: 793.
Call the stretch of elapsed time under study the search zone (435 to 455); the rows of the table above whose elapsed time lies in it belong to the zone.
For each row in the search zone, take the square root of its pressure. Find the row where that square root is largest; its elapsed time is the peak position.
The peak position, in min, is 441.5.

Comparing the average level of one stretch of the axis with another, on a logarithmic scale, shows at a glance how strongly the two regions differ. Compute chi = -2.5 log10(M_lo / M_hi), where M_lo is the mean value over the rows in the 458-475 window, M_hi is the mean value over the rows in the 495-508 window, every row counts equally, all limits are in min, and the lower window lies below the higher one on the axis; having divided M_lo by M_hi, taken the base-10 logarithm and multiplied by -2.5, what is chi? -0.01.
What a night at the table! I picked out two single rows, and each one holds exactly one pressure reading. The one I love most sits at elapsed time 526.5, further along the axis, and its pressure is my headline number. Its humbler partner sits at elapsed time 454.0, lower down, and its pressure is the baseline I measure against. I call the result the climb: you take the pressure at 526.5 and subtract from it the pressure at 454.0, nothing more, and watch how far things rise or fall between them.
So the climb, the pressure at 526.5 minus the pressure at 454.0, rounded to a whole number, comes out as -38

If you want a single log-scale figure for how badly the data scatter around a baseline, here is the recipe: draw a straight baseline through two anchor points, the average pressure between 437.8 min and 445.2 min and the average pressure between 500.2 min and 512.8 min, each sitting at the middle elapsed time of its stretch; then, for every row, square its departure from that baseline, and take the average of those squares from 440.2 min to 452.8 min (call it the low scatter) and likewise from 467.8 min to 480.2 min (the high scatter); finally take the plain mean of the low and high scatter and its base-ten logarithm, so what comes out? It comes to 2.8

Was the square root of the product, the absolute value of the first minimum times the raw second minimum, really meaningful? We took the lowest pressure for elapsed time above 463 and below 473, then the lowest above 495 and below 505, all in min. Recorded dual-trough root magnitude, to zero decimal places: 140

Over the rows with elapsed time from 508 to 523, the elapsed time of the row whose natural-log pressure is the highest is 509.0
